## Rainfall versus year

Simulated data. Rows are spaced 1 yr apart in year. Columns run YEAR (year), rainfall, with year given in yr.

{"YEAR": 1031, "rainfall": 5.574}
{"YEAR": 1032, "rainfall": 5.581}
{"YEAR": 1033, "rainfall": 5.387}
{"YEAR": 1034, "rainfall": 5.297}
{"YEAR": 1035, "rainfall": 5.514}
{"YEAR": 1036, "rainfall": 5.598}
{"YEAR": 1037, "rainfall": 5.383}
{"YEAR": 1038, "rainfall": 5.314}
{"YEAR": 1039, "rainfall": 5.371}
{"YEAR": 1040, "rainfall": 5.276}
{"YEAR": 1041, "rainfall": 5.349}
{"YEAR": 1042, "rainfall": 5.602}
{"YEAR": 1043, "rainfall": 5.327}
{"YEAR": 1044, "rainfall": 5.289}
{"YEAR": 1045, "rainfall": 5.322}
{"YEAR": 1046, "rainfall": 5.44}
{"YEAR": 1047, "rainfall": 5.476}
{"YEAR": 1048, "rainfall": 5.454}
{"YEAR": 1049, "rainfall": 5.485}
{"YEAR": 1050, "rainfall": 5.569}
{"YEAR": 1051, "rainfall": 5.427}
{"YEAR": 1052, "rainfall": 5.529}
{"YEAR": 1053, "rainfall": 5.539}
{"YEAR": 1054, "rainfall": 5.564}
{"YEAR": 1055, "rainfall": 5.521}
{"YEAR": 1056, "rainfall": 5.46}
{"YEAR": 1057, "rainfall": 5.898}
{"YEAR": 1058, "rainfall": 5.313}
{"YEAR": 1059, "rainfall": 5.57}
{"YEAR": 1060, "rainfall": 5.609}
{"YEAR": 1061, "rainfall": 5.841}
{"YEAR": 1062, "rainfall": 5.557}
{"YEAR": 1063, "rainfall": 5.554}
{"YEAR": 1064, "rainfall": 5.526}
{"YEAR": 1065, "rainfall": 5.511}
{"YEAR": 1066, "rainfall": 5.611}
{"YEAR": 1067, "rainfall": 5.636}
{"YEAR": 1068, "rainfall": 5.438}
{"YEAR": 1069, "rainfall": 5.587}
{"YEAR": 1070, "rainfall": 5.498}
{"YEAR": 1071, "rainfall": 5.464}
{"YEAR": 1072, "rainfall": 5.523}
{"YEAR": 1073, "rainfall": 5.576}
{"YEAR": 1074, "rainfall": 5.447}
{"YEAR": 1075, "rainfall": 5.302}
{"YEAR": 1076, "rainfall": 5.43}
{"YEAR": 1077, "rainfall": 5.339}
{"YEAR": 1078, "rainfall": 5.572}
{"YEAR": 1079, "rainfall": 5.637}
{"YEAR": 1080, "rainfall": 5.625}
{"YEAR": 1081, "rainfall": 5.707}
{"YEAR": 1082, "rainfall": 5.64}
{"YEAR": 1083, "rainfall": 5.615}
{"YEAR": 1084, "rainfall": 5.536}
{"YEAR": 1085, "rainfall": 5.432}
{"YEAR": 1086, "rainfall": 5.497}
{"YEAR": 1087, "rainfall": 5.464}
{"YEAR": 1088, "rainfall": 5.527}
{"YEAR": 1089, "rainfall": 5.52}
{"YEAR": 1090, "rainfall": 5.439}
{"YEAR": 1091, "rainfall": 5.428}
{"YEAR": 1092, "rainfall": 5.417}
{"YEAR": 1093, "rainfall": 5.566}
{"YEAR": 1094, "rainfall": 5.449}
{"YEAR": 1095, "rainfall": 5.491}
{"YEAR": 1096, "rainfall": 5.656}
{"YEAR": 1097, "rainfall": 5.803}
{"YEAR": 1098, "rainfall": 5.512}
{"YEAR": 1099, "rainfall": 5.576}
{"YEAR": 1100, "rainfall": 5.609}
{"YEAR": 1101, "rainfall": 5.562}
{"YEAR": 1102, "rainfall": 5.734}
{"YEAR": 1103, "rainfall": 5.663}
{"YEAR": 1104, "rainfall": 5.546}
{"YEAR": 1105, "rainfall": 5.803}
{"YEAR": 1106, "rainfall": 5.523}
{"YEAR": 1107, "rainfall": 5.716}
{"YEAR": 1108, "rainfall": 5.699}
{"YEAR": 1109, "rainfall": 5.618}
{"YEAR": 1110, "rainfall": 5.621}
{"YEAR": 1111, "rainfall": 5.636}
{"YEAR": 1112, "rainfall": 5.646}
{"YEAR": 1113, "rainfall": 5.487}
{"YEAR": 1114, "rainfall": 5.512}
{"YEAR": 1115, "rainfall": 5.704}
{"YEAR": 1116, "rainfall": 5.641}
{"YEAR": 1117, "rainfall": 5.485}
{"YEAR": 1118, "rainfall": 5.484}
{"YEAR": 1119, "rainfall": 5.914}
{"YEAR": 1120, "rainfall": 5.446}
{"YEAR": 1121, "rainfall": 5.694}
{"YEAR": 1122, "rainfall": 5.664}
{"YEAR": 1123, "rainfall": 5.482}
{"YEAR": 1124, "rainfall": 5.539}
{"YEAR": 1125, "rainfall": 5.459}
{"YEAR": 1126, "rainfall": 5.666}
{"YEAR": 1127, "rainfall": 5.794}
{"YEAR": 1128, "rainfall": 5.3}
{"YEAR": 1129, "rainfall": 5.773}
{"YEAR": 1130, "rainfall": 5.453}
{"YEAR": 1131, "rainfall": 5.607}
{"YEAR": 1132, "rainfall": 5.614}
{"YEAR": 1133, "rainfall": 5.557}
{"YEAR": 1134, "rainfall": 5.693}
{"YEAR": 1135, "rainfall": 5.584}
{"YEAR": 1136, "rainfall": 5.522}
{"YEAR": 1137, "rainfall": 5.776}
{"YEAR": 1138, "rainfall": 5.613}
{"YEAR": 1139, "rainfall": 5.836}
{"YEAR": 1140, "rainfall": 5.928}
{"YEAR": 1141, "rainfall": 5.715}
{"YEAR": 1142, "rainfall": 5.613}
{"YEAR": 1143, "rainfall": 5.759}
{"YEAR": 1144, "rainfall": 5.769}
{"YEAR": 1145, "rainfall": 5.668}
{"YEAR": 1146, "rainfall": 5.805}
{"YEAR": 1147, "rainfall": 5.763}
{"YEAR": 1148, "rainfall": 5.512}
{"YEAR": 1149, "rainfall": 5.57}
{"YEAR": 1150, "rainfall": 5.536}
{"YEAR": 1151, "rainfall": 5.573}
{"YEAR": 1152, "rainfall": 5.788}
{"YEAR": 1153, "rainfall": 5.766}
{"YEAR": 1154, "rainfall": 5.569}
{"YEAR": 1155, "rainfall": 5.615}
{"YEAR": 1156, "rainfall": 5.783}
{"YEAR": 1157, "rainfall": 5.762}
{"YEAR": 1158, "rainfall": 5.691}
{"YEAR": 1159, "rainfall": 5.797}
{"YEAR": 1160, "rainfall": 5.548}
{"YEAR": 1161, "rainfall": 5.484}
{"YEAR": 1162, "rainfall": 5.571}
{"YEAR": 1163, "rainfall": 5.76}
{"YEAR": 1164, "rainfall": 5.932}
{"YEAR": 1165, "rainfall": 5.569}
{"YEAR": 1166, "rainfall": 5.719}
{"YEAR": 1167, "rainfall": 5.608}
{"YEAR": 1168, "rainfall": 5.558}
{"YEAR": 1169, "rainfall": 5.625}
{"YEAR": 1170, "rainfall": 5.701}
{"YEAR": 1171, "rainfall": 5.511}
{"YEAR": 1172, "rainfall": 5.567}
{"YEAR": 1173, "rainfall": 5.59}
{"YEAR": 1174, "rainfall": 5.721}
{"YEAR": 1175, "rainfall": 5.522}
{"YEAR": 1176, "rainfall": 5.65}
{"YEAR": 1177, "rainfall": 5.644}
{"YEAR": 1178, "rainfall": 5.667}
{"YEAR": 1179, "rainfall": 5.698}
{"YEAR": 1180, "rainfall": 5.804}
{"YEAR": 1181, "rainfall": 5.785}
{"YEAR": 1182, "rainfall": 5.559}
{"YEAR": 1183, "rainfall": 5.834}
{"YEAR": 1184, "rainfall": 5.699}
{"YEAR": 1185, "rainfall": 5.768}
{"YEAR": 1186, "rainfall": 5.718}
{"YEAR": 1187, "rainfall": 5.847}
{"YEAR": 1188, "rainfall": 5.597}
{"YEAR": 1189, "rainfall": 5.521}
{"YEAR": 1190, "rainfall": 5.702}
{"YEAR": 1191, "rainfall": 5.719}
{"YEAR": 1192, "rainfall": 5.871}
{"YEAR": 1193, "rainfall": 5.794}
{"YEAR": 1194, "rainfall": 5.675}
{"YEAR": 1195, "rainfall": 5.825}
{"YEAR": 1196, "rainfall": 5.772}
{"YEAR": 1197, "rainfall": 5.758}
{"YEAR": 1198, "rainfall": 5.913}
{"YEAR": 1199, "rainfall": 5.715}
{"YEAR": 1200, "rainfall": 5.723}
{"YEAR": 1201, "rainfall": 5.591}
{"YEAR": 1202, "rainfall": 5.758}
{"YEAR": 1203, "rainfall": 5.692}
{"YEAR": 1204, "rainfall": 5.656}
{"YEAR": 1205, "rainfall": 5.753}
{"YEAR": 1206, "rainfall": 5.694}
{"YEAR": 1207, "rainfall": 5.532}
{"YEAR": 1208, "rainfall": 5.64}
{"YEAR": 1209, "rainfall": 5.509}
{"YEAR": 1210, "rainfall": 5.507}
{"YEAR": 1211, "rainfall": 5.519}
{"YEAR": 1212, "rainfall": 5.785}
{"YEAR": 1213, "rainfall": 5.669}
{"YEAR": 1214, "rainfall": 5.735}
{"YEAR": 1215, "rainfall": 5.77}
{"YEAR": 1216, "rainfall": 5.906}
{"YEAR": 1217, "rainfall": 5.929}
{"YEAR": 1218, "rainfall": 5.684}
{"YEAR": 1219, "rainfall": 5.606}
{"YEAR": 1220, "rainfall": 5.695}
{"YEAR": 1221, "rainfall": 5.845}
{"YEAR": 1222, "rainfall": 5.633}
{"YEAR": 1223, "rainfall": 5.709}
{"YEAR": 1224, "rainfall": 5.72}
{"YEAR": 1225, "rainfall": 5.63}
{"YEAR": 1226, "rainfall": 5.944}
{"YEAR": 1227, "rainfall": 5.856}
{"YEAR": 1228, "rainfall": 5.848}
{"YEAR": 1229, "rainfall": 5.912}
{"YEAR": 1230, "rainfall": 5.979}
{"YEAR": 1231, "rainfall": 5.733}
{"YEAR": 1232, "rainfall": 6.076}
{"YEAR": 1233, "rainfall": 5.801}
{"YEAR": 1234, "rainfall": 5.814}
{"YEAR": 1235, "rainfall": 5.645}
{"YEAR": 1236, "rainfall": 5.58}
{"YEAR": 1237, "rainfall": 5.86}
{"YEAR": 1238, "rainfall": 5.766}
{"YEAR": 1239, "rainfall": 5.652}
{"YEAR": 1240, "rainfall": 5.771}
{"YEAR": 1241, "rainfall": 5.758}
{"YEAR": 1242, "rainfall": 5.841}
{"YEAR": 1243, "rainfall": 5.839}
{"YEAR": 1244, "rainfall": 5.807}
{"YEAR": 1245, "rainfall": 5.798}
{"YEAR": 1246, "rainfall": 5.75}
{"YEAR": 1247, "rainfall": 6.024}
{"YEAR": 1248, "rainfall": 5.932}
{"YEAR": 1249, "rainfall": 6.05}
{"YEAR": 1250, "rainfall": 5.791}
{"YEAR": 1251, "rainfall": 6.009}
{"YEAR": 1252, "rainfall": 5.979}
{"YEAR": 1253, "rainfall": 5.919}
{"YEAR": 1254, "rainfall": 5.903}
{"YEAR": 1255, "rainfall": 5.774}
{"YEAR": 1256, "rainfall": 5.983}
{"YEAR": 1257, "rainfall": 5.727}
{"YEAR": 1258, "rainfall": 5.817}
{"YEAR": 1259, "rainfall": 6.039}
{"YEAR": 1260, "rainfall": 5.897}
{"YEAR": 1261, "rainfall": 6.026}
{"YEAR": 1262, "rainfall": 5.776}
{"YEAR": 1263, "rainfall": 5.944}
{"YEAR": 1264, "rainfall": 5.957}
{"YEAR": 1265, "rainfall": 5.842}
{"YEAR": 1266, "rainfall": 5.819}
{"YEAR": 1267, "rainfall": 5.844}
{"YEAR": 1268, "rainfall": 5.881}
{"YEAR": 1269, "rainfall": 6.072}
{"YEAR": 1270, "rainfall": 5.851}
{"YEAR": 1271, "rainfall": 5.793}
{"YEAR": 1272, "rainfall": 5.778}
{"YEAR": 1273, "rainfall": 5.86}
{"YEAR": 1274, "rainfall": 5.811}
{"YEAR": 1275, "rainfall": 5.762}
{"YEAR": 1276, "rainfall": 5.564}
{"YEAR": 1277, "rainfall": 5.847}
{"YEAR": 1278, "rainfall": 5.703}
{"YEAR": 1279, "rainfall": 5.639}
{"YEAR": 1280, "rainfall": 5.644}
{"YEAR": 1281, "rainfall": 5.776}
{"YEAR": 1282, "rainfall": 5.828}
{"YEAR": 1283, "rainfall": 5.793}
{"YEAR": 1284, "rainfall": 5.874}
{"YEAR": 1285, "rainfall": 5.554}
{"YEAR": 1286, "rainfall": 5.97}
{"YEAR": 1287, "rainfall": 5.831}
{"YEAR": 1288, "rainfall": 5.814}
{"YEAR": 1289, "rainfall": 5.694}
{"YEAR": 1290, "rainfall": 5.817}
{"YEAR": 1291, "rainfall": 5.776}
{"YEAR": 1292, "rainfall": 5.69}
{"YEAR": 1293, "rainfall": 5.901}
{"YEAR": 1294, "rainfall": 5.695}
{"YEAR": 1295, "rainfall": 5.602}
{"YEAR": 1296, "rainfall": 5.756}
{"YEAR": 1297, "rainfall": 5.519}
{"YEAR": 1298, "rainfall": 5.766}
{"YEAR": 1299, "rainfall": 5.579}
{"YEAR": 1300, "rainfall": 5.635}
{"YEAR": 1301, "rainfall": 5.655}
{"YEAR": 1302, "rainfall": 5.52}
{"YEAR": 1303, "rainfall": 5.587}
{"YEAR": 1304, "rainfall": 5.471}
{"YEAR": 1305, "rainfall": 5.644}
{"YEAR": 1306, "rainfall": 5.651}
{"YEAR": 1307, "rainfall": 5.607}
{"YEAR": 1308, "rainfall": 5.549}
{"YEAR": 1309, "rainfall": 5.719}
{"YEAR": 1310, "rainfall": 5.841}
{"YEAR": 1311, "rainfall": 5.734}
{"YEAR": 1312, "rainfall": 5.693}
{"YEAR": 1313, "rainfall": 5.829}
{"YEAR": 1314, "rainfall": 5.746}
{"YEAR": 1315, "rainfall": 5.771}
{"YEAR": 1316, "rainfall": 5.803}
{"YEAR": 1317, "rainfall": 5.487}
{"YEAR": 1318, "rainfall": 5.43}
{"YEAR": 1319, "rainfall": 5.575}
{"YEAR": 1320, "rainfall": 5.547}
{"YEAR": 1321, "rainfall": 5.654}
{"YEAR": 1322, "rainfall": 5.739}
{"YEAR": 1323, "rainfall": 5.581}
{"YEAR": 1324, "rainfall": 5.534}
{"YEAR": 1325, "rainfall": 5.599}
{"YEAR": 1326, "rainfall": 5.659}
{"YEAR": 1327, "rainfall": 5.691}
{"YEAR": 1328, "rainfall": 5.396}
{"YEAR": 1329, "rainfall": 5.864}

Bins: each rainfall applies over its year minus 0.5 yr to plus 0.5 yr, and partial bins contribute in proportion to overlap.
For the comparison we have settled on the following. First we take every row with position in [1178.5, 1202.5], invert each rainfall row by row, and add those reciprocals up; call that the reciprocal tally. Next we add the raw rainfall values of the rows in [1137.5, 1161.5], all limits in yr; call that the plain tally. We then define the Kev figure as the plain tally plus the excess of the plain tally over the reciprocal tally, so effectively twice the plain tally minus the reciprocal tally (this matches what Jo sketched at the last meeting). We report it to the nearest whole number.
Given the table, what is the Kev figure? 269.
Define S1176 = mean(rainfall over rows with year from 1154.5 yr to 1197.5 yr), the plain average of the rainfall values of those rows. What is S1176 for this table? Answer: 5.69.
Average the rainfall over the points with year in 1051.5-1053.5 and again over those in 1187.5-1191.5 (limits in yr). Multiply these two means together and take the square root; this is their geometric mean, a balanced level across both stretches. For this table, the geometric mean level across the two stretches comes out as 5.58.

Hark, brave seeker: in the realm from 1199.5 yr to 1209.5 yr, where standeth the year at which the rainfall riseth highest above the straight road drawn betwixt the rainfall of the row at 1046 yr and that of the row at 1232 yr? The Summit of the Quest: 1202 yr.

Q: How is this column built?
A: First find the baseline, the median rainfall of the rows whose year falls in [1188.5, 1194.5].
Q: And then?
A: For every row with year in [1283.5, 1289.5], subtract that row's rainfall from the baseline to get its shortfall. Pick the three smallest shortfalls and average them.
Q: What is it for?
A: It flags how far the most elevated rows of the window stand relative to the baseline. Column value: -0.18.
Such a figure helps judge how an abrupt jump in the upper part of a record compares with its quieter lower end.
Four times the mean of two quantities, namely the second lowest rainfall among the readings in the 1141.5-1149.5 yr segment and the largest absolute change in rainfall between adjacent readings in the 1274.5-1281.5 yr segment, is 11.7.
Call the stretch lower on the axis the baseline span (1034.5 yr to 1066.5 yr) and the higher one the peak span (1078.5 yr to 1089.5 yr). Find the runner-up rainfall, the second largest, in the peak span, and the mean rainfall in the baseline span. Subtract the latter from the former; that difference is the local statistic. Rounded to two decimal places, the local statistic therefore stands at 0.15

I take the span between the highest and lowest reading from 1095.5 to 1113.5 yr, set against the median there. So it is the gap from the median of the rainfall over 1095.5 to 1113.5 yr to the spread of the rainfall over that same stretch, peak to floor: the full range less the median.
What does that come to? -5.31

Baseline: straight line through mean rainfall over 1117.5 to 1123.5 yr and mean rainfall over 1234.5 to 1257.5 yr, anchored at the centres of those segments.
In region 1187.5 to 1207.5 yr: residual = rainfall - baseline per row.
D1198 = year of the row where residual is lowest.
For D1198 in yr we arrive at 1207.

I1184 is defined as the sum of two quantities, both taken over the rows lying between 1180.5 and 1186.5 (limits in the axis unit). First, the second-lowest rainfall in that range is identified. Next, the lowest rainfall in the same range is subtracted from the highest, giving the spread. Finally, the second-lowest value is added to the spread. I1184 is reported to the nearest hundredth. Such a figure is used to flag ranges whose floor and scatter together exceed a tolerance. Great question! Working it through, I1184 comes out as 5.97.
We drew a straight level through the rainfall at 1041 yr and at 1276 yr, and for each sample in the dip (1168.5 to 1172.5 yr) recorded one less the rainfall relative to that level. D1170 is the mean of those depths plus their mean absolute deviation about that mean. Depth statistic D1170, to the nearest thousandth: -0.013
